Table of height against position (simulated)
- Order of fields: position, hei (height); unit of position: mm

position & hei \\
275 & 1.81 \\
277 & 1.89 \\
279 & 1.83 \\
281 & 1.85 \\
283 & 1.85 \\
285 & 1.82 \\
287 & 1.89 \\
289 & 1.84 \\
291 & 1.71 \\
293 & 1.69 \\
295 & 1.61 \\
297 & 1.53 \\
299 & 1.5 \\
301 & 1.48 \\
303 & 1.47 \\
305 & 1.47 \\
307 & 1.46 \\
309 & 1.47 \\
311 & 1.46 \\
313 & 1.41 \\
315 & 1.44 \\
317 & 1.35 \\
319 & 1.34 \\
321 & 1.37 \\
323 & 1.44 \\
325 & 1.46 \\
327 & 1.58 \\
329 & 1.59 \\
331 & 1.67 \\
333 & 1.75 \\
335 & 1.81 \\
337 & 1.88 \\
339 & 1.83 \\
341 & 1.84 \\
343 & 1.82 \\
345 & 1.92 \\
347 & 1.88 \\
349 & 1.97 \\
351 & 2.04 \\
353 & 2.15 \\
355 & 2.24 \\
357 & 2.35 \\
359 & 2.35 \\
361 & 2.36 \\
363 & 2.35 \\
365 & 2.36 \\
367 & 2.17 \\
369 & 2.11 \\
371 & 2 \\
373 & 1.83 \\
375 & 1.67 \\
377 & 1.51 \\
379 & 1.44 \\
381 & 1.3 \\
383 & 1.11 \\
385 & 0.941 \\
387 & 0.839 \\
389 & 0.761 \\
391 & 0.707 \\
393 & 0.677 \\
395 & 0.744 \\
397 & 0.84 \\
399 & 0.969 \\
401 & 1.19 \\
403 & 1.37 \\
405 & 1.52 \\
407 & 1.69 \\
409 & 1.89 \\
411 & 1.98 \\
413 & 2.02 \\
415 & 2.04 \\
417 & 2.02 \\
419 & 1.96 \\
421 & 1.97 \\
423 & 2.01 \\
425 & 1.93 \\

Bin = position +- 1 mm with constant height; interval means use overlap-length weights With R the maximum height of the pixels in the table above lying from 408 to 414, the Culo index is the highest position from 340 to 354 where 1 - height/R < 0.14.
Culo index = 353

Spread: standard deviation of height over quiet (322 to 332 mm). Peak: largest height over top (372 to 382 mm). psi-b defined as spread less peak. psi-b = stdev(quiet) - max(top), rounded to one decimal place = -1.7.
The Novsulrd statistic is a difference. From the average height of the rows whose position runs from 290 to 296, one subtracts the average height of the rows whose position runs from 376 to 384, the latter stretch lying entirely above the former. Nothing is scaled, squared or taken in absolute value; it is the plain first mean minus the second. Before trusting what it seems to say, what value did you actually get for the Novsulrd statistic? 0.33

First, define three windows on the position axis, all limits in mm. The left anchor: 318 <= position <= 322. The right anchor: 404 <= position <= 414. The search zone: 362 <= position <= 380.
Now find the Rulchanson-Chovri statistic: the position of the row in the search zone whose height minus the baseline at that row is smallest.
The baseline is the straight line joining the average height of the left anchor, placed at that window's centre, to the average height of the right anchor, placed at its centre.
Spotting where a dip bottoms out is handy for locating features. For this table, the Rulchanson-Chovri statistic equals 379 mm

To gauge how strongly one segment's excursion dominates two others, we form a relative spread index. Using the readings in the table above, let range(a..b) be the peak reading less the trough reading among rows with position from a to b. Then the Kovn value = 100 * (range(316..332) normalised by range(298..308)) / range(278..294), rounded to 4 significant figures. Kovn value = 4125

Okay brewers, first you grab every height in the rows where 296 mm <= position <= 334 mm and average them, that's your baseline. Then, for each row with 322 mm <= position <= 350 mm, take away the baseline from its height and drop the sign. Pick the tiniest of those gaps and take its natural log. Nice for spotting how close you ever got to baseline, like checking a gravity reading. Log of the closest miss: -3.6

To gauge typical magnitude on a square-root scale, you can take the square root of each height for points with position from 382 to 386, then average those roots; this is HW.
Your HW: 1.01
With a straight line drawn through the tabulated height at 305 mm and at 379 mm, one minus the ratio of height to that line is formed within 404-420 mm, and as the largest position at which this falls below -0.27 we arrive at 419 mm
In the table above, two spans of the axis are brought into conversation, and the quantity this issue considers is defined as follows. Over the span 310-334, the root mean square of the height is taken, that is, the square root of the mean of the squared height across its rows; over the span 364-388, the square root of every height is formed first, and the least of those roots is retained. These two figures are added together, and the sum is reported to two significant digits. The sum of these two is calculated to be 2.4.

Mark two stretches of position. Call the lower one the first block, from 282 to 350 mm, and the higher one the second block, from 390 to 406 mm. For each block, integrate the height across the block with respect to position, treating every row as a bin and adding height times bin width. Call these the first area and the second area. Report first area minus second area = 95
